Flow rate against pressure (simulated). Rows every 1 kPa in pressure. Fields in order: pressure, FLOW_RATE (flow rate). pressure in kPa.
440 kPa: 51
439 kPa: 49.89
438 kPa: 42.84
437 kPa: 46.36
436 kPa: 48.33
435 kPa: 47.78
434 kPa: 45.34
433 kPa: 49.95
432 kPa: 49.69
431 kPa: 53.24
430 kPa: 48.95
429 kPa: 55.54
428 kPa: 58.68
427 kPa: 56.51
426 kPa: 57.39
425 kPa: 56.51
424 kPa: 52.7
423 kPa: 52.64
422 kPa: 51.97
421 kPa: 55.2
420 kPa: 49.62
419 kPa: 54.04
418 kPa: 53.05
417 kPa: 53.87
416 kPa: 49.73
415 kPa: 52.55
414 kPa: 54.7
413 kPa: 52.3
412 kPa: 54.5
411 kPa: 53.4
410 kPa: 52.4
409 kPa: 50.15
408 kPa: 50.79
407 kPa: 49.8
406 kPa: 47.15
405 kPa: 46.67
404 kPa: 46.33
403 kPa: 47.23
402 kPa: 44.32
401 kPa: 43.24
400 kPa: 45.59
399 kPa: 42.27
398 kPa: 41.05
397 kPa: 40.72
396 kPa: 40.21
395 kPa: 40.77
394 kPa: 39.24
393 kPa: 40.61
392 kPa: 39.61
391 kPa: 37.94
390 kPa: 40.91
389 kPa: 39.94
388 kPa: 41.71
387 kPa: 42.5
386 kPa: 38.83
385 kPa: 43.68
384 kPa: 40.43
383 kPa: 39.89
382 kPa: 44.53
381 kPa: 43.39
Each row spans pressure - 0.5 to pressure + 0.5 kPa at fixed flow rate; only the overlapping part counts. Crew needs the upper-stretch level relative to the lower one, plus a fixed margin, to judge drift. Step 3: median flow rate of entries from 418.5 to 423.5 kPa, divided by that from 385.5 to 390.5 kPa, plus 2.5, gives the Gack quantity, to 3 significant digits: 3.79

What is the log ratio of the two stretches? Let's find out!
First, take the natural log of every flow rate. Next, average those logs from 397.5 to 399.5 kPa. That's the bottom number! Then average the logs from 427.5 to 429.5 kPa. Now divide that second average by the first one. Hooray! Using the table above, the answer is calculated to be 1.08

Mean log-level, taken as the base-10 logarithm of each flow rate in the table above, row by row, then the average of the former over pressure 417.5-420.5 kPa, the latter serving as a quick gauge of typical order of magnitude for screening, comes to 1.72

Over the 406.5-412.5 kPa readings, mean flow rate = 52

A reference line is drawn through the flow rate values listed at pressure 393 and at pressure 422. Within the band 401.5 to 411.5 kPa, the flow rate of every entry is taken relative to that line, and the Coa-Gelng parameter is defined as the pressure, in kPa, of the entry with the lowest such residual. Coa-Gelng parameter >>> 402 kPa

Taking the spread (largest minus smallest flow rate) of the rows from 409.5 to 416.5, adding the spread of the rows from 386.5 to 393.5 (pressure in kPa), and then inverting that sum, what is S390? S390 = 0.105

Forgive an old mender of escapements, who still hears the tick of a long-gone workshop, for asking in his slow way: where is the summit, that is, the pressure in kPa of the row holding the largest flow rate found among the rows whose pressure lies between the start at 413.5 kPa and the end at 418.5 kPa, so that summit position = 414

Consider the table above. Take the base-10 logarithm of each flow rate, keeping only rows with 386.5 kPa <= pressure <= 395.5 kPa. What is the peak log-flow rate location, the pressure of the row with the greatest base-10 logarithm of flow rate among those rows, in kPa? 387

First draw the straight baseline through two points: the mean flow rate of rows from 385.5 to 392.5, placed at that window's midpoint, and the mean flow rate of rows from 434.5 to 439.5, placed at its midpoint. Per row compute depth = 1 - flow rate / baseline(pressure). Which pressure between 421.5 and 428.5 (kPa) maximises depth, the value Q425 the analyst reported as 422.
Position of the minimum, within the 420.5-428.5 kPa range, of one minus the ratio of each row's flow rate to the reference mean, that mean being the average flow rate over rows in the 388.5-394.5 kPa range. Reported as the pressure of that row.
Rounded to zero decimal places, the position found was 428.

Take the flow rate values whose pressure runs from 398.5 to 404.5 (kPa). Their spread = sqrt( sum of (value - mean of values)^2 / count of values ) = 1.7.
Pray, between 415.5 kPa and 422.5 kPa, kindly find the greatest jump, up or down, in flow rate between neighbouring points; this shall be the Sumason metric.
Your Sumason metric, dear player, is 5.6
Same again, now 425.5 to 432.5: 6.6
